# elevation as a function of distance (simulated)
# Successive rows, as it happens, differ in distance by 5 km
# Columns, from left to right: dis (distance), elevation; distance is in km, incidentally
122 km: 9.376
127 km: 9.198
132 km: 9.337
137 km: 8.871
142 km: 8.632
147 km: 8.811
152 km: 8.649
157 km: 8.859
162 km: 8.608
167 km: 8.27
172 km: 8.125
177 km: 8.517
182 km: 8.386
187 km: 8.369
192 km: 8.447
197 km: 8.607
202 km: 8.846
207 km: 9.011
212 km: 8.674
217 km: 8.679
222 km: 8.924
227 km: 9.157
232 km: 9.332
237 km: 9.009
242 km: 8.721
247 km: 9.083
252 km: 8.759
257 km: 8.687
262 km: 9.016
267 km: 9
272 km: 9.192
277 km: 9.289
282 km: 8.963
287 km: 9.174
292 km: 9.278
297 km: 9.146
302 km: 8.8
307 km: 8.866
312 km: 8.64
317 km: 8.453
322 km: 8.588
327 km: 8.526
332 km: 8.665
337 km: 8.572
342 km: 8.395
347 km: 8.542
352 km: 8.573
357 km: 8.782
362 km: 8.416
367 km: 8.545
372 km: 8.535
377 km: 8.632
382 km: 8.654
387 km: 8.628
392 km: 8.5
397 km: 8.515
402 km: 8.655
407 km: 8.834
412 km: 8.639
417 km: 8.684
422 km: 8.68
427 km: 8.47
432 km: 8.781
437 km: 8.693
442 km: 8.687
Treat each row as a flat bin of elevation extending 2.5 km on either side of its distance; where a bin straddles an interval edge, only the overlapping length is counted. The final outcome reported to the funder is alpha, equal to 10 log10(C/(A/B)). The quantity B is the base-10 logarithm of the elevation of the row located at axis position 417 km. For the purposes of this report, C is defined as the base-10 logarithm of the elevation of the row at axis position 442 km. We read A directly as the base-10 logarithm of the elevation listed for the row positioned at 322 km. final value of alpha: -0.25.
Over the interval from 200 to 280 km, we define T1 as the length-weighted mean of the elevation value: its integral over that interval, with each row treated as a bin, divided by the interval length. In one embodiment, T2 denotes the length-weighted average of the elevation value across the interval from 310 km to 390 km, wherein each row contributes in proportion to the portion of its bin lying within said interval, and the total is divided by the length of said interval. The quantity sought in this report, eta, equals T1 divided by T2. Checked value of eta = 1.05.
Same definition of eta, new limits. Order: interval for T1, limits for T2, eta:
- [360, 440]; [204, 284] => 0.96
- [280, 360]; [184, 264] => 0.99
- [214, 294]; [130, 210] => 1.04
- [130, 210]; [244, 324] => 0.97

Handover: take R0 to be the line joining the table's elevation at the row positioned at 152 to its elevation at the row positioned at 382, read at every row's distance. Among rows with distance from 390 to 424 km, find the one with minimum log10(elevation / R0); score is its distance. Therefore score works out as 392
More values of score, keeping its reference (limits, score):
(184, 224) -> 187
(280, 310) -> 302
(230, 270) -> 257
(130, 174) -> 172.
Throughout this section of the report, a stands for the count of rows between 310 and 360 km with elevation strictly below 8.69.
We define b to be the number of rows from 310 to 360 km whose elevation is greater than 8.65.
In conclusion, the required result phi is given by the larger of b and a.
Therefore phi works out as 9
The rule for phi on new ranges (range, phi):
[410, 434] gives 4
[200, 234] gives 7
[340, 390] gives 9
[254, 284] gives 6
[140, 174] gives 5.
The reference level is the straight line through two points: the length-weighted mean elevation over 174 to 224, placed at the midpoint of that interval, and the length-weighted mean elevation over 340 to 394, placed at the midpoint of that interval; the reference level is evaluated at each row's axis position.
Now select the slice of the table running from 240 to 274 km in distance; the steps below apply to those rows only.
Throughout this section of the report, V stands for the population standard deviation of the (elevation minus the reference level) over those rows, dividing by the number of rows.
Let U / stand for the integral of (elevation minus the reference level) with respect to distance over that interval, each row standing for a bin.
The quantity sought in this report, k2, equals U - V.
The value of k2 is 10.3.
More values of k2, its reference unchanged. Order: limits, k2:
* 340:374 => -1.0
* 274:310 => 16.8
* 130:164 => 5.2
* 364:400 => 0.4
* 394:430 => 3.2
